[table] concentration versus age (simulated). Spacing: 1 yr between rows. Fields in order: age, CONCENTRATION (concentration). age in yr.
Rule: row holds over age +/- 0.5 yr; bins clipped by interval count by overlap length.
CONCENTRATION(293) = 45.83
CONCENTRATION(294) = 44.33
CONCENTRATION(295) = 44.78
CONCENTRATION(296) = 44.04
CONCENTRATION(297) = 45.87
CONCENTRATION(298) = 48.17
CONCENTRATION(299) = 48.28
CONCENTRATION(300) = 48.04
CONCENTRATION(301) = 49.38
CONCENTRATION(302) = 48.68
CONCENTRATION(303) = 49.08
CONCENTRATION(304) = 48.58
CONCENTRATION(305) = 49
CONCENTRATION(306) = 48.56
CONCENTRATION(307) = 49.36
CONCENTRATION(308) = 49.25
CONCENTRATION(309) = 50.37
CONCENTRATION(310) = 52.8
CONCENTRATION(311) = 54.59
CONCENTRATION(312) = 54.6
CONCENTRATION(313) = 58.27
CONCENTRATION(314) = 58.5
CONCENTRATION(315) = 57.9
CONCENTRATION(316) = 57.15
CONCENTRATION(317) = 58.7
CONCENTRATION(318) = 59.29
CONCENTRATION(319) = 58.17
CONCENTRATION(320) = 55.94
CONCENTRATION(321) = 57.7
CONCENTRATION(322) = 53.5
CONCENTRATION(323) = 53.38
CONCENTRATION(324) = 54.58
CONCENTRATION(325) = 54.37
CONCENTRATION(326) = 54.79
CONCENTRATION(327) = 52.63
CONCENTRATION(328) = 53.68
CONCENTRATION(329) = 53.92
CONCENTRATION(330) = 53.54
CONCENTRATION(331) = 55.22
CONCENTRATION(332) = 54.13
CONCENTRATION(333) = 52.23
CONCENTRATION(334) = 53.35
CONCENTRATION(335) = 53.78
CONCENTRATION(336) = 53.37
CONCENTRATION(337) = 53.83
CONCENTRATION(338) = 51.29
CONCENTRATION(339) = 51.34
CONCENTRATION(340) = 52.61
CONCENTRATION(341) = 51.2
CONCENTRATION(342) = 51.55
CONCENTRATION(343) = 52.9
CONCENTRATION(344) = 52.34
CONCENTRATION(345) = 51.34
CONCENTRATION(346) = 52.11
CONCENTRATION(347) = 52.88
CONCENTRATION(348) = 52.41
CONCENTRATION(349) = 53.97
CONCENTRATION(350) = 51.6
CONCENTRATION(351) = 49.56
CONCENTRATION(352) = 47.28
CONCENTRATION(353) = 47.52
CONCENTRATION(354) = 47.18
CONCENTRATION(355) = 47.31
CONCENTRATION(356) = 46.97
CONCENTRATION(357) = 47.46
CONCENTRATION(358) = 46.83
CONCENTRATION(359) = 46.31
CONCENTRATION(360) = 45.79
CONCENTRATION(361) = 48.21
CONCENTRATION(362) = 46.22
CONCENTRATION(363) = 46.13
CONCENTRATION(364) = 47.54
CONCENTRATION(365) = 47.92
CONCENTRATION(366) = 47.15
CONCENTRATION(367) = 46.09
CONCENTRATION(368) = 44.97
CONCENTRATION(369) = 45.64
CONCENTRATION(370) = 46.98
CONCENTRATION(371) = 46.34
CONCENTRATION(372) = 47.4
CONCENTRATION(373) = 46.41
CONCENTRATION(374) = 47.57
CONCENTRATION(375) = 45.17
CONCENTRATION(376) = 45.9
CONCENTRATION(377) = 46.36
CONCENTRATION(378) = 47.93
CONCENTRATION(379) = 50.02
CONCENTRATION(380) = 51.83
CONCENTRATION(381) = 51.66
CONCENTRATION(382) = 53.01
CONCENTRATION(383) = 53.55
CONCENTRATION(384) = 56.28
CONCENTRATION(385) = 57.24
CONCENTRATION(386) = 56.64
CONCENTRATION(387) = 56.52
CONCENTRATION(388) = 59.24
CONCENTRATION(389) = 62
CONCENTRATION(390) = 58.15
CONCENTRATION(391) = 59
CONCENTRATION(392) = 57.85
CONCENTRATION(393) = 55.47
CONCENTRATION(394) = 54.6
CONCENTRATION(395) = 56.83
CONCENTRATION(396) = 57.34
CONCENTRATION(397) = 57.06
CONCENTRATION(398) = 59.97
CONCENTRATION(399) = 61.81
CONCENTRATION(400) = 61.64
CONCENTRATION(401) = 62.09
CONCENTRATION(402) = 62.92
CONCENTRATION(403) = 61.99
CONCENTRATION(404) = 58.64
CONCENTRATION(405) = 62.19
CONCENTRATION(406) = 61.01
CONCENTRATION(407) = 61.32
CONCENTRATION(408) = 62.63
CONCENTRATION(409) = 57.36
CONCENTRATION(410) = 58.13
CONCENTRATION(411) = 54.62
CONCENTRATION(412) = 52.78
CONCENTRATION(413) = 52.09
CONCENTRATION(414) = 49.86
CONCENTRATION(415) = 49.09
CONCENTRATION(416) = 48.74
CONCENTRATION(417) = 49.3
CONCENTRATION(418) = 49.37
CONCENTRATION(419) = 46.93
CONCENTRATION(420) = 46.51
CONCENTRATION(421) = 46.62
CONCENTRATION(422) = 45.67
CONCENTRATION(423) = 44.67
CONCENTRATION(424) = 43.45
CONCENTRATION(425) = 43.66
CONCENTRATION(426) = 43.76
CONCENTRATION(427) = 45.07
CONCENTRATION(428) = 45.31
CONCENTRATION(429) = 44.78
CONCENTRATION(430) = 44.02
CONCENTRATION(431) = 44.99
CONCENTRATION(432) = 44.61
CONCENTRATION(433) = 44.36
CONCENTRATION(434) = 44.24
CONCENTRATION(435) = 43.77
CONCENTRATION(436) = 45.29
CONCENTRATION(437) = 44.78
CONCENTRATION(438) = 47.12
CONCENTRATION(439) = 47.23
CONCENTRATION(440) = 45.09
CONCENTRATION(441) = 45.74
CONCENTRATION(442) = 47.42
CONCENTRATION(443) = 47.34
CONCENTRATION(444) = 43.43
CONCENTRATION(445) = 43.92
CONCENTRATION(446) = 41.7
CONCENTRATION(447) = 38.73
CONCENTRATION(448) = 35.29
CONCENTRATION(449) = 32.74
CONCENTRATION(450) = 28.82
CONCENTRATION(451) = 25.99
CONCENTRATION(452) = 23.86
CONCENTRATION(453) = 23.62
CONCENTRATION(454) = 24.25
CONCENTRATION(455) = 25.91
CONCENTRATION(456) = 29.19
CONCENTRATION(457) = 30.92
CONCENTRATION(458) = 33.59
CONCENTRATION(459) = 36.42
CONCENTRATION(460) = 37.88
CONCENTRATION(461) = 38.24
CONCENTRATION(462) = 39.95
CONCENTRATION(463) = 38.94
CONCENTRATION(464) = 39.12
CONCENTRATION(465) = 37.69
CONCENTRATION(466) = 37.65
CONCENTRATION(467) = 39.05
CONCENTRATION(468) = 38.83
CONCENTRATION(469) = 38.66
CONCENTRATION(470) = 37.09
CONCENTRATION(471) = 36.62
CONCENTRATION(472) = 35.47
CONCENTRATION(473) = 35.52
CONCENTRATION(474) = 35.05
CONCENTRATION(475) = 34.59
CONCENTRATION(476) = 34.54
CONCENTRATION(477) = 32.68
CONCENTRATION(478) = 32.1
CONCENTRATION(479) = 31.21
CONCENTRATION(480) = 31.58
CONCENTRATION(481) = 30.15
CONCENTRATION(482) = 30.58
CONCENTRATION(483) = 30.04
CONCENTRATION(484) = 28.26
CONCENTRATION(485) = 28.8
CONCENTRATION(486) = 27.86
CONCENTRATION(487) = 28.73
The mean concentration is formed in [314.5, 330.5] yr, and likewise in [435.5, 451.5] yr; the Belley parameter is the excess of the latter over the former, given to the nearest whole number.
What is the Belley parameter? -14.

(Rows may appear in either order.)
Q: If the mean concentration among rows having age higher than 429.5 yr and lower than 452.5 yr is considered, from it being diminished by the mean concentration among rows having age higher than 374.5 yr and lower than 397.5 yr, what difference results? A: -13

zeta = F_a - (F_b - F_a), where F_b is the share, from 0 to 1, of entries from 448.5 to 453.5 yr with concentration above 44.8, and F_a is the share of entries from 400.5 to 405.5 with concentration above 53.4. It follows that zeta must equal 2.0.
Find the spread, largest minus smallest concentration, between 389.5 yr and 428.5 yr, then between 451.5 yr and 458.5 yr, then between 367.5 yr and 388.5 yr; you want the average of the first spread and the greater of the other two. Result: 16.9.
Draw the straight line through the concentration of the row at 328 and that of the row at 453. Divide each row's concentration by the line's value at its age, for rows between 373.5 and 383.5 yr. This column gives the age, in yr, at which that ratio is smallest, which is 375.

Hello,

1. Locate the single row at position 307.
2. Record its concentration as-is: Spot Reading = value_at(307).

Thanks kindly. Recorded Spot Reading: 49.36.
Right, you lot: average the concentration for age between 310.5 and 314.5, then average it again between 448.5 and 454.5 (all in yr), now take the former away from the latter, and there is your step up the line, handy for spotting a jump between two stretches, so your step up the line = -30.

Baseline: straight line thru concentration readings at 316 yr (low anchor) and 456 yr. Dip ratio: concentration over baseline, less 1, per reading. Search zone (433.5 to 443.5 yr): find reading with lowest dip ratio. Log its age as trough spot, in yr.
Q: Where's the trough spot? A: 435 yr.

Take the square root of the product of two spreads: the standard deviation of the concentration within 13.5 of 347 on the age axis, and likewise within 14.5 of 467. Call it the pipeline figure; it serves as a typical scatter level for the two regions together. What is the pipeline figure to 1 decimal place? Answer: 3.5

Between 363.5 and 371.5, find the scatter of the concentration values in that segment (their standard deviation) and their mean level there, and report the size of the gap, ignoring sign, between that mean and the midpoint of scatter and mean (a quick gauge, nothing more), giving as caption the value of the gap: 22.8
